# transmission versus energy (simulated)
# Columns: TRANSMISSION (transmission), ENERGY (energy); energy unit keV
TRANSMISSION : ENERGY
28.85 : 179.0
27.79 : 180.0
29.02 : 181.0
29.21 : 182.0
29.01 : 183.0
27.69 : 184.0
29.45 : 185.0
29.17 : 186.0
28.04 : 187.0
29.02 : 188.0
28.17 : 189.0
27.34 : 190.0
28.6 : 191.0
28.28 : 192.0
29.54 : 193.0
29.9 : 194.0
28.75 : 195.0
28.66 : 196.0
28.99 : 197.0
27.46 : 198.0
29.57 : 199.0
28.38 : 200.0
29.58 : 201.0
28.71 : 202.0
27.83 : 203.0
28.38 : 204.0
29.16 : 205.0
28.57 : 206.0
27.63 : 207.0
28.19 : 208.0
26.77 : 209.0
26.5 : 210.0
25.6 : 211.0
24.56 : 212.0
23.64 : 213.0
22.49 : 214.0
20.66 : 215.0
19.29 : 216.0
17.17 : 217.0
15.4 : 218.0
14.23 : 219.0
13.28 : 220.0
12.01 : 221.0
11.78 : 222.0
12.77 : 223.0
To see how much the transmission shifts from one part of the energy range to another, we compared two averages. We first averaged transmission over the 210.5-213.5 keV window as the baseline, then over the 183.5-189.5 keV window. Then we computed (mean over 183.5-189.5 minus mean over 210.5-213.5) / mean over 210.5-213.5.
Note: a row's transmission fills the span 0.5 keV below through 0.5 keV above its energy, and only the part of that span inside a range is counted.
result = 0.16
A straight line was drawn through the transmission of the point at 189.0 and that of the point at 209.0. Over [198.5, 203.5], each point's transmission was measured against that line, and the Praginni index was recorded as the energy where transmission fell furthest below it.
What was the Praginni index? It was 203.0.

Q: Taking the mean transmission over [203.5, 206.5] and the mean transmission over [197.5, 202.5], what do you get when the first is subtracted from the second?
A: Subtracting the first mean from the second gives 0.0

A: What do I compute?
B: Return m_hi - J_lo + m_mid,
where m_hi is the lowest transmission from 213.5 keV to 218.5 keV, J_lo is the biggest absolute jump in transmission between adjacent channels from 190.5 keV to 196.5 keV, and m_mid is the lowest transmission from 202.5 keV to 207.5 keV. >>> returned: 42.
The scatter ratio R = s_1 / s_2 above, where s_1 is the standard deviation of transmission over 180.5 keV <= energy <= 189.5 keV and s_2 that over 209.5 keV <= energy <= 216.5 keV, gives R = 0.2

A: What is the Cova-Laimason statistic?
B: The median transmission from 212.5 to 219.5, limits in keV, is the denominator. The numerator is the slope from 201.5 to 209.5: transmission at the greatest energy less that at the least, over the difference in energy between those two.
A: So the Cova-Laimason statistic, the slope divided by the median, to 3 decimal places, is -0.014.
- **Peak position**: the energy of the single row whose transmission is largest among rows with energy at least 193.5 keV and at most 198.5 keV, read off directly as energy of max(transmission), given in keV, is 194.0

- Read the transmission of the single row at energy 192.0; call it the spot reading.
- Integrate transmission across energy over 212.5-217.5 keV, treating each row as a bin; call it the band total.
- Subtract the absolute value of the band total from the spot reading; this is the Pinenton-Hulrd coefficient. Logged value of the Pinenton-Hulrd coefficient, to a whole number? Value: -75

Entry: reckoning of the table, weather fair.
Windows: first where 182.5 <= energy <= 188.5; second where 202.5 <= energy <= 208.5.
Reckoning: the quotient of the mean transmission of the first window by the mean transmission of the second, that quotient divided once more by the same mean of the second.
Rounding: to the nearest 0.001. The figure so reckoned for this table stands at 0.036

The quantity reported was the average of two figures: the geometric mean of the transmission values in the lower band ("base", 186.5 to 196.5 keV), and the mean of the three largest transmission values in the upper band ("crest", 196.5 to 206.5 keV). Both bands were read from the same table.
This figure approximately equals 29.0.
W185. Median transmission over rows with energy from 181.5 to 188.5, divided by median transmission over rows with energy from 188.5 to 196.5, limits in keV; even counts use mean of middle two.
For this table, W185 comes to 1.0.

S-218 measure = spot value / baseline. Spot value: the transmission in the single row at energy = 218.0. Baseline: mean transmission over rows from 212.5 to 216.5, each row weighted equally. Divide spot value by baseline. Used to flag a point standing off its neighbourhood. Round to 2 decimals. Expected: 0.72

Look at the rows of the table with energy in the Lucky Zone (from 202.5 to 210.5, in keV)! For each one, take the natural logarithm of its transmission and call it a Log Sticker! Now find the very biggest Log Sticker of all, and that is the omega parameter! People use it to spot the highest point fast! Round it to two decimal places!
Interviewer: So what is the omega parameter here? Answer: 3.37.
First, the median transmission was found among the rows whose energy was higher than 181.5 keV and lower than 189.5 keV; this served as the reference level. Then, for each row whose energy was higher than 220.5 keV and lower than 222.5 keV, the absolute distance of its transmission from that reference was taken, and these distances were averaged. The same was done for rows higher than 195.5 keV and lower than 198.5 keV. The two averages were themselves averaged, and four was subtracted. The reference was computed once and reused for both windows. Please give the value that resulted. 4.88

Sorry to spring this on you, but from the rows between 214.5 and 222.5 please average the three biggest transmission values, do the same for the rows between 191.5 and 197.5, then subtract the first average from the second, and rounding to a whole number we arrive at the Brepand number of 10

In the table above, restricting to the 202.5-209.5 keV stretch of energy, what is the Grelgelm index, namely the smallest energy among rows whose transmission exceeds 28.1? 204.0 keV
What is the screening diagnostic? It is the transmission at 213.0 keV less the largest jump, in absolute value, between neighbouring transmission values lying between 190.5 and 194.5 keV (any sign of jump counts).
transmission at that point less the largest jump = 22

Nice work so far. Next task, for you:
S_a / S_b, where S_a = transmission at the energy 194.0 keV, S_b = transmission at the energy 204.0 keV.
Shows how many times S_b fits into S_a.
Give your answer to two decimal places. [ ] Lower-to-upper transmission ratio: 1.05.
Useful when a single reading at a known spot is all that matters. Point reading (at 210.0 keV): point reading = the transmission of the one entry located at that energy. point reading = 26.5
